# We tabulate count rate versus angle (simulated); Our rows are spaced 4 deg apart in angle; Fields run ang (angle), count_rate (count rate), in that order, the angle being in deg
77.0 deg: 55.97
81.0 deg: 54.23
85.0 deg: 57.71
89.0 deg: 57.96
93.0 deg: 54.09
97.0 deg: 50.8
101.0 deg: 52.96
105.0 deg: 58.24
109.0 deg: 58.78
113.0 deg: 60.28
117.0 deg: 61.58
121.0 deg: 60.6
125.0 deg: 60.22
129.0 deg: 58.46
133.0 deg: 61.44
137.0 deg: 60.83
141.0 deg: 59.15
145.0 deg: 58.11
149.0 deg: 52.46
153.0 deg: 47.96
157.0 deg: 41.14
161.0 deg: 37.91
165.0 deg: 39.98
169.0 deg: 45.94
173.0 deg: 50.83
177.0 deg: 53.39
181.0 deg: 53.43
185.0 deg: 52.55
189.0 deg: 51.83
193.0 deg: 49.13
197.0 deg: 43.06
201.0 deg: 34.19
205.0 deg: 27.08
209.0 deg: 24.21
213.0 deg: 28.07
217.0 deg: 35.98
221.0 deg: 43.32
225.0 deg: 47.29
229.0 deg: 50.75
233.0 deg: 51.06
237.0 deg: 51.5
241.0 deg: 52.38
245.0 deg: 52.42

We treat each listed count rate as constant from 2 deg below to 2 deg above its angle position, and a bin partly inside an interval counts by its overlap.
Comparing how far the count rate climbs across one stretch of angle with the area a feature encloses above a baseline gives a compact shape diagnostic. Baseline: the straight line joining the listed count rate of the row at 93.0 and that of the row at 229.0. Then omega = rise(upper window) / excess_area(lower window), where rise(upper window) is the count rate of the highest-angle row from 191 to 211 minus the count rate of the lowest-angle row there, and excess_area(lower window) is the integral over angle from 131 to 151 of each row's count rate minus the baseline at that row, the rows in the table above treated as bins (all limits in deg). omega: -0.23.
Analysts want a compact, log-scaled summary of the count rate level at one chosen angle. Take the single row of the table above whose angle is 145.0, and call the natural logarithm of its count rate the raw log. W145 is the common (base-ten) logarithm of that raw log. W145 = 0.609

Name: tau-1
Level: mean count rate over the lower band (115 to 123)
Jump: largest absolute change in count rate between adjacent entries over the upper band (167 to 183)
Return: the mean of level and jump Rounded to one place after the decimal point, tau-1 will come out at 33.0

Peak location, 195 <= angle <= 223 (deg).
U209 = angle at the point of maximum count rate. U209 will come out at 221.0 deg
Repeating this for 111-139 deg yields 117.0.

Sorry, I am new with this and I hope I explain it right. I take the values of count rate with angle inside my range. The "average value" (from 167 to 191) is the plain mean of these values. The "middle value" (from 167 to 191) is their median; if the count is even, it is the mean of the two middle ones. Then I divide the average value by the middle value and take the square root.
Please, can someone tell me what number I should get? 0.992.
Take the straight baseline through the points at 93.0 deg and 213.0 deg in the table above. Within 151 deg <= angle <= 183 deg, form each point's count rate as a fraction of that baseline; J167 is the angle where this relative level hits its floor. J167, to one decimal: 161.0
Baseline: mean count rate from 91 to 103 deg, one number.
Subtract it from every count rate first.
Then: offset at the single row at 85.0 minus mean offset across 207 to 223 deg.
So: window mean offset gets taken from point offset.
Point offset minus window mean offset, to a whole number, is 25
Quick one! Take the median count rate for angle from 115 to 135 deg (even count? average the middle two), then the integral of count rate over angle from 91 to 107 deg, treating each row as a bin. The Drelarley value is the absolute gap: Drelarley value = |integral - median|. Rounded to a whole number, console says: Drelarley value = 804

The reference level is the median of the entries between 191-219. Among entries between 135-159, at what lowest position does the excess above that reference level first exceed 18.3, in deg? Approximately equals 137.0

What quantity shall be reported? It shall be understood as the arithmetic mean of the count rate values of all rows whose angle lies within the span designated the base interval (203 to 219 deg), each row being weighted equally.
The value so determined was 29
